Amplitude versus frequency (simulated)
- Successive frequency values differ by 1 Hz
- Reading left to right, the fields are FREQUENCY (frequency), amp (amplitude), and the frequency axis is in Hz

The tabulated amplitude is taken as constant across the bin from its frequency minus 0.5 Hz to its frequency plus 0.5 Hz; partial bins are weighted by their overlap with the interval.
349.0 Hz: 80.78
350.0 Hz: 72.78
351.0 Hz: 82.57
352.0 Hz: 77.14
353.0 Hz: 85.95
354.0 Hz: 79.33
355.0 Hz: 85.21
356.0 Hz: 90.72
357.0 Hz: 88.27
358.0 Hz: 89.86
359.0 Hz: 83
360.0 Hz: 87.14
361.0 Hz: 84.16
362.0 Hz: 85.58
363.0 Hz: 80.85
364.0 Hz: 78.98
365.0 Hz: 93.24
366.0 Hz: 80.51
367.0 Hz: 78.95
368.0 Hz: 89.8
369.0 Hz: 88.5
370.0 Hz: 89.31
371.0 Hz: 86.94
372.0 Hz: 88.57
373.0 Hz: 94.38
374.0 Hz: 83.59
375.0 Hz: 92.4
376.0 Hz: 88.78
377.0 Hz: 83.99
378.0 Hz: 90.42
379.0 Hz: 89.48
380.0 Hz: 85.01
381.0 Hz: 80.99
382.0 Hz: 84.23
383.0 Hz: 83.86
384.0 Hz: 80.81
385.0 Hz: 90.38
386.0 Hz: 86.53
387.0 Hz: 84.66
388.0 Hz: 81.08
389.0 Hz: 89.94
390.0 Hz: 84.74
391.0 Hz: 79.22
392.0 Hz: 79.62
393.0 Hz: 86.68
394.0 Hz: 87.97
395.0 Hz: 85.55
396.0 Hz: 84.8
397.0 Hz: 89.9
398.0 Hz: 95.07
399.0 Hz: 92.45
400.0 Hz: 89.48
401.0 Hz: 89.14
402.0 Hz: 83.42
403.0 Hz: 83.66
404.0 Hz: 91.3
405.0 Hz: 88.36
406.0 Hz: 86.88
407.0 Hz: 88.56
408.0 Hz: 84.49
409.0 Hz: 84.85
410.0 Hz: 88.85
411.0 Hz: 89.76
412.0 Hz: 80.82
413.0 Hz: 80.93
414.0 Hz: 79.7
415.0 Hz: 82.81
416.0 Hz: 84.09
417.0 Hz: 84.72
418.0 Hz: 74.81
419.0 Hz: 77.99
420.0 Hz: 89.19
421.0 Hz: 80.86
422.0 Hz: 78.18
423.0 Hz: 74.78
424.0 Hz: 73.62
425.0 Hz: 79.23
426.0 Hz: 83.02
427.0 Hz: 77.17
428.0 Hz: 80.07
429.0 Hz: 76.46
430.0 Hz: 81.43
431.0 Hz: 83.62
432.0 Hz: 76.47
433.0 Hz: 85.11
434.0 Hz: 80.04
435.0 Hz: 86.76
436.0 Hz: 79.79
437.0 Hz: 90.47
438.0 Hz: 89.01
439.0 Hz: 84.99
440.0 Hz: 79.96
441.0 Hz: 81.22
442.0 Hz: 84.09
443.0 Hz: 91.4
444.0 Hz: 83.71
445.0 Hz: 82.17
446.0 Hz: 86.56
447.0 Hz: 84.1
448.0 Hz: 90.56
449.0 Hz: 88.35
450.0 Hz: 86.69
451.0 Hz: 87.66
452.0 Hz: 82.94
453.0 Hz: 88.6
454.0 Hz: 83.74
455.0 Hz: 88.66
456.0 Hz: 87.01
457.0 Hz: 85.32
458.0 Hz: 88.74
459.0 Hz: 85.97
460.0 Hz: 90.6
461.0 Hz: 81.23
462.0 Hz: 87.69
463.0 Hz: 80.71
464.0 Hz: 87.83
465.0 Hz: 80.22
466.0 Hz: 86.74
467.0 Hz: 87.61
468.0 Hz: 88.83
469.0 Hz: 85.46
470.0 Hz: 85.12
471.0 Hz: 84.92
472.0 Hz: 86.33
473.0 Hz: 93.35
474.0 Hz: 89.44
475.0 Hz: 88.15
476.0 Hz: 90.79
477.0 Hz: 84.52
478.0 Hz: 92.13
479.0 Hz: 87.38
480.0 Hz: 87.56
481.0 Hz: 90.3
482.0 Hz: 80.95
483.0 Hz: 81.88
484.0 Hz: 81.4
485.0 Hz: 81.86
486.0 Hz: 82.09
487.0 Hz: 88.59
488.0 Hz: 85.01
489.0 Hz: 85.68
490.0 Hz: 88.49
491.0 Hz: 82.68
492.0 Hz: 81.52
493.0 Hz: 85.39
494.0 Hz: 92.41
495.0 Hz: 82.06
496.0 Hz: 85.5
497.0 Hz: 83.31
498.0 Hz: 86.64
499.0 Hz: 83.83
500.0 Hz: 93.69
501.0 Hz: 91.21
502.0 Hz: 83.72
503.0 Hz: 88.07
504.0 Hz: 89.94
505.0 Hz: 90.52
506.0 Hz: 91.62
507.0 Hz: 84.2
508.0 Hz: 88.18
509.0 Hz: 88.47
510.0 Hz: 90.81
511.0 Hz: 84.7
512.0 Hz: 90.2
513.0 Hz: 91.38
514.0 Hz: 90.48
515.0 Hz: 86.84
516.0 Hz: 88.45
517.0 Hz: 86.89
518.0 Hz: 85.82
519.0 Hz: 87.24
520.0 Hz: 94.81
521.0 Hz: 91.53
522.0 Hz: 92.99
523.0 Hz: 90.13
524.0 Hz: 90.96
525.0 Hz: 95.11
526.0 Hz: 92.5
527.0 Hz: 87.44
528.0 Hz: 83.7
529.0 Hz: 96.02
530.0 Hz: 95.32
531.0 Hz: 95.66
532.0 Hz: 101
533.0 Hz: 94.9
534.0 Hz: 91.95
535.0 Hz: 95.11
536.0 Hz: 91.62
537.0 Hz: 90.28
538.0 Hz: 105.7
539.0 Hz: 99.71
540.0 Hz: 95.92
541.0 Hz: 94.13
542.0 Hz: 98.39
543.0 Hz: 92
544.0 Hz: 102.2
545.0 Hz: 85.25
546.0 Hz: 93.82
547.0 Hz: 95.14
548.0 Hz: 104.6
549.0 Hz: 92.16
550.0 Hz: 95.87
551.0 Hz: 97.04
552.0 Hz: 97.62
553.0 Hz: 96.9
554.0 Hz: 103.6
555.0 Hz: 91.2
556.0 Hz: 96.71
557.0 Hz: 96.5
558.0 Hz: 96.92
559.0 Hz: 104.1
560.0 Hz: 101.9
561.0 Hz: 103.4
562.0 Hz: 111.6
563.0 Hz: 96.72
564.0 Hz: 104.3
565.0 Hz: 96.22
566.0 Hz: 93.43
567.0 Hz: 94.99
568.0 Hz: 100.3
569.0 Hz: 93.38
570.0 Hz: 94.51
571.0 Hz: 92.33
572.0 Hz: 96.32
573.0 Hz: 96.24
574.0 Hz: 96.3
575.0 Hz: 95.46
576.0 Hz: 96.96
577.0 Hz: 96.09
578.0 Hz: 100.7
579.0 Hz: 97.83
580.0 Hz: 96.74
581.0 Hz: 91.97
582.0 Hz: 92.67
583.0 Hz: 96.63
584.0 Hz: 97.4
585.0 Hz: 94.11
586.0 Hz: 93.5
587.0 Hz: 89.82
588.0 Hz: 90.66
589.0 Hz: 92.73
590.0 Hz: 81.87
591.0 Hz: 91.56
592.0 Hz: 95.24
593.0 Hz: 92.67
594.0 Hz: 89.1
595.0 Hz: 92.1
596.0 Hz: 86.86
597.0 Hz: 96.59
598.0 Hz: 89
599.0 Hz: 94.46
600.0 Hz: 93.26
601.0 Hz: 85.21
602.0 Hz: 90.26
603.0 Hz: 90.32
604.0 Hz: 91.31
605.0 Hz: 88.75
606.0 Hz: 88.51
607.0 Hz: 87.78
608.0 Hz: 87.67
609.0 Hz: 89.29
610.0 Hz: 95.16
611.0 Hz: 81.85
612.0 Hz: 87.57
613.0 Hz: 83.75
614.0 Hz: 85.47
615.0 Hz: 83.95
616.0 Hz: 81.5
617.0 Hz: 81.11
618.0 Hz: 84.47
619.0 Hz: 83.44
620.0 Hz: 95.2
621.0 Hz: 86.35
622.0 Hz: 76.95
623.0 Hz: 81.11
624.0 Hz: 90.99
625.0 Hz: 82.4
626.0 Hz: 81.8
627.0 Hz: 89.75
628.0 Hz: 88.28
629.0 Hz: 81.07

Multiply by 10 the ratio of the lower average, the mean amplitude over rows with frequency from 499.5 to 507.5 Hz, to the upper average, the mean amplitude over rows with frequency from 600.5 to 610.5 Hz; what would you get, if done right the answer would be 10.0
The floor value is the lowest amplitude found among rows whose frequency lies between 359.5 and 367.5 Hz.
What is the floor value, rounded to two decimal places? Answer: 78.95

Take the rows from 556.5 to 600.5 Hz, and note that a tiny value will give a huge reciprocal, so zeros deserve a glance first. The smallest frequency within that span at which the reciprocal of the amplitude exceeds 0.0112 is 590.0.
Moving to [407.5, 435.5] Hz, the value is 408.0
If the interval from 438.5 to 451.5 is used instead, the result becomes 439.0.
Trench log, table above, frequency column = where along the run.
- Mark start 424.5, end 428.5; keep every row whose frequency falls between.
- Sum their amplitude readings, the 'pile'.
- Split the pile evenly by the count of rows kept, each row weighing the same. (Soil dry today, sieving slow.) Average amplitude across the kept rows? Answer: 79.9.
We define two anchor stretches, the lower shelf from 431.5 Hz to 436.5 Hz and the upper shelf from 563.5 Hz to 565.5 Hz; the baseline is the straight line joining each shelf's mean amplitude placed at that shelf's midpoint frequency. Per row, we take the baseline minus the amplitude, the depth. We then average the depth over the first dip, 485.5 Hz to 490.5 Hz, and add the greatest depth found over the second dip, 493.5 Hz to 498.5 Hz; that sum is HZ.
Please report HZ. 12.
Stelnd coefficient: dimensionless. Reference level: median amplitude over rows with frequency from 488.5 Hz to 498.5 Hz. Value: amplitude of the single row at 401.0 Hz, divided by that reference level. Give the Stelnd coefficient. 1.04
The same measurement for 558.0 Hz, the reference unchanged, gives 1.13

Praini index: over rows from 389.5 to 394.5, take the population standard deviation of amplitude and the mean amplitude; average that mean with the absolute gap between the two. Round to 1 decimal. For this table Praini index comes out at 81.8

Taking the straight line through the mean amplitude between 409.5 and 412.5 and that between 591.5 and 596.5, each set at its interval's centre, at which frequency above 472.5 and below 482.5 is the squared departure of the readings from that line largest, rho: 482.0 Hz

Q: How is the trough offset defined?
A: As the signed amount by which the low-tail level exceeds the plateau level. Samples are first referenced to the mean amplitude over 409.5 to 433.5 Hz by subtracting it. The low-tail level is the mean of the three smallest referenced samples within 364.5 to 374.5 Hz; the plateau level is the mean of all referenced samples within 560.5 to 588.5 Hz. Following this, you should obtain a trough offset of -15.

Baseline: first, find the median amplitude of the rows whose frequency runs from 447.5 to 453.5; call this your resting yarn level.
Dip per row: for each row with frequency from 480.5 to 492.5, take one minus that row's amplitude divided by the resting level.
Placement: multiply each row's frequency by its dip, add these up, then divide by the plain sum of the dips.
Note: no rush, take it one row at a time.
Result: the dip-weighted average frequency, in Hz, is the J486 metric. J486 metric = 486.5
